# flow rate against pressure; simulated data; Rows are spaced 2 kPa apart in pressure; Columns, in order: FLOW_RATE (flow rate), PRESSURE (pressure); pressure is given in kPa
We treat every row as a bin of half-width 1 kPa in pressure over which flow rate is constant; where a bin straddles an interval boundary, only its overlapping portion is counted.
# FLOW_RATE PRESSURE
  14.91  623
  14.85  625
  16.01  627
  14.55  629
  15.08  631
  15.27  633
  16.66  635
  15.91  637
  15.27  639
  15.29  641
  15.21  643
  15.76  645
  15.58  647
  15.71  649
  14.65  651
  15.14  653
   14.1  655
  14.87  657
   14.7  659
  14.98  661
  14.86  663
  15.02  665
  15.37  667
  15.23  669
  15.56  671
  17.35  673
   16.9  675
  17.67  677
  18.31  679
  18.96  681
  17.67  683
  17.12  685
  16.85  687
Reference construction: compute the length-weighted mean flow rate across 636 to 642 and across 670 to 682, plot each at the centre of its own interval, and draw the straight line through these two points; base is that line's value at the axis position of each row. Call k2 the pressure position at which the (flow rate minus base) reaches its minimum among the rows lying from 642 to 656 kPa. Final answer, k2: 655 kPa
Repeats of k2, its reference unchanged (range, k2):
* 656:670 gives 663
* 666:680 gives 669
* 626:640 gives 629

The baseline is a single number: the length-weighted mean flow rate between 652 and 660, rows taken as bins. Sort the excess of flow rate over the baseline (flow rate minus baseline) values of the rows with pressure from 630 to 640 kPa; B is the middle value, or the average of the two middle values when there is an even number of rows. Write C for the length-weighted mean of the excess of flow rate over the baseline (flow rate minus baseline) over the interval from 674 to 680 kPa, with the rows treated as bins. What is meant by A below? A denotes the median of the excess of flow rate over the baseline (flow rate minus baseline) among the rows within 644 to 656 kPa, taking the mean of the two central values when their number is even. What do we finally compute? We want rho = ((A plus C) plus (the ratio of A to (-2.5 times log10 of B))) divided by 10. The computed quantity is 0.5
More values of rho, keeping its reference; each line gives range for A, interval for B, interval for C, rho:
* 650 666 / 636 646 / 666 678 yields 0.2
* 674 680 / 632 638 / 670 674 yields -1.0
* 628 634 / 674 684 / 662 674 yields 0.1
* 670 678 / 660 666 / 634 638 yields 0.6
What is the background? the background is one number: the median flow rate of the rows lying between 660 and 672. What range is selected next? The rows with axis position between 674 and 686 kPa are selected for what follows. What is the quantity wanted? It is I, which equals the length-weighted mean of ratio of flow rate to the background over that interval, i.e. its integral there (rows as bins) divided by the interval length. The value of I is 1.17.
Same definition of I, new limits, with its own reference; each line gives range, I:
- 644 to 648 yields 1.04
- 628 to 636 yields 1.02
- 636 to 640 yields 1.03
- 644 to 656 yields 1.00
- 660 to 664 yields 0.99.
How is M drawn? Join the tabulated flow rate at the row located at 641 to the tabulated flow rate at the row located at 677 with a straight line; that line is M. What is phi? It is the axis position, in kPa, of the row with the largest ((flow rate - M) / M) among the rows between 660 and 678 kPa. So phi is 677 kPa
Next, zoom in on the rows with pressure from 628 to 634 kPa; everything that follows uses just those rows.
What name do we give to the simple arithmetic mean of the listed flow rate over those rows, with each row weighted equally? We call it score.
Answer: 15.0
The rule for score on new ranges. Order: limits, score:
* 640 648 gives 15.5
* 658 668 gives 15.0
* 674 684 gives 17.9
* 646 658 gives 15.0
